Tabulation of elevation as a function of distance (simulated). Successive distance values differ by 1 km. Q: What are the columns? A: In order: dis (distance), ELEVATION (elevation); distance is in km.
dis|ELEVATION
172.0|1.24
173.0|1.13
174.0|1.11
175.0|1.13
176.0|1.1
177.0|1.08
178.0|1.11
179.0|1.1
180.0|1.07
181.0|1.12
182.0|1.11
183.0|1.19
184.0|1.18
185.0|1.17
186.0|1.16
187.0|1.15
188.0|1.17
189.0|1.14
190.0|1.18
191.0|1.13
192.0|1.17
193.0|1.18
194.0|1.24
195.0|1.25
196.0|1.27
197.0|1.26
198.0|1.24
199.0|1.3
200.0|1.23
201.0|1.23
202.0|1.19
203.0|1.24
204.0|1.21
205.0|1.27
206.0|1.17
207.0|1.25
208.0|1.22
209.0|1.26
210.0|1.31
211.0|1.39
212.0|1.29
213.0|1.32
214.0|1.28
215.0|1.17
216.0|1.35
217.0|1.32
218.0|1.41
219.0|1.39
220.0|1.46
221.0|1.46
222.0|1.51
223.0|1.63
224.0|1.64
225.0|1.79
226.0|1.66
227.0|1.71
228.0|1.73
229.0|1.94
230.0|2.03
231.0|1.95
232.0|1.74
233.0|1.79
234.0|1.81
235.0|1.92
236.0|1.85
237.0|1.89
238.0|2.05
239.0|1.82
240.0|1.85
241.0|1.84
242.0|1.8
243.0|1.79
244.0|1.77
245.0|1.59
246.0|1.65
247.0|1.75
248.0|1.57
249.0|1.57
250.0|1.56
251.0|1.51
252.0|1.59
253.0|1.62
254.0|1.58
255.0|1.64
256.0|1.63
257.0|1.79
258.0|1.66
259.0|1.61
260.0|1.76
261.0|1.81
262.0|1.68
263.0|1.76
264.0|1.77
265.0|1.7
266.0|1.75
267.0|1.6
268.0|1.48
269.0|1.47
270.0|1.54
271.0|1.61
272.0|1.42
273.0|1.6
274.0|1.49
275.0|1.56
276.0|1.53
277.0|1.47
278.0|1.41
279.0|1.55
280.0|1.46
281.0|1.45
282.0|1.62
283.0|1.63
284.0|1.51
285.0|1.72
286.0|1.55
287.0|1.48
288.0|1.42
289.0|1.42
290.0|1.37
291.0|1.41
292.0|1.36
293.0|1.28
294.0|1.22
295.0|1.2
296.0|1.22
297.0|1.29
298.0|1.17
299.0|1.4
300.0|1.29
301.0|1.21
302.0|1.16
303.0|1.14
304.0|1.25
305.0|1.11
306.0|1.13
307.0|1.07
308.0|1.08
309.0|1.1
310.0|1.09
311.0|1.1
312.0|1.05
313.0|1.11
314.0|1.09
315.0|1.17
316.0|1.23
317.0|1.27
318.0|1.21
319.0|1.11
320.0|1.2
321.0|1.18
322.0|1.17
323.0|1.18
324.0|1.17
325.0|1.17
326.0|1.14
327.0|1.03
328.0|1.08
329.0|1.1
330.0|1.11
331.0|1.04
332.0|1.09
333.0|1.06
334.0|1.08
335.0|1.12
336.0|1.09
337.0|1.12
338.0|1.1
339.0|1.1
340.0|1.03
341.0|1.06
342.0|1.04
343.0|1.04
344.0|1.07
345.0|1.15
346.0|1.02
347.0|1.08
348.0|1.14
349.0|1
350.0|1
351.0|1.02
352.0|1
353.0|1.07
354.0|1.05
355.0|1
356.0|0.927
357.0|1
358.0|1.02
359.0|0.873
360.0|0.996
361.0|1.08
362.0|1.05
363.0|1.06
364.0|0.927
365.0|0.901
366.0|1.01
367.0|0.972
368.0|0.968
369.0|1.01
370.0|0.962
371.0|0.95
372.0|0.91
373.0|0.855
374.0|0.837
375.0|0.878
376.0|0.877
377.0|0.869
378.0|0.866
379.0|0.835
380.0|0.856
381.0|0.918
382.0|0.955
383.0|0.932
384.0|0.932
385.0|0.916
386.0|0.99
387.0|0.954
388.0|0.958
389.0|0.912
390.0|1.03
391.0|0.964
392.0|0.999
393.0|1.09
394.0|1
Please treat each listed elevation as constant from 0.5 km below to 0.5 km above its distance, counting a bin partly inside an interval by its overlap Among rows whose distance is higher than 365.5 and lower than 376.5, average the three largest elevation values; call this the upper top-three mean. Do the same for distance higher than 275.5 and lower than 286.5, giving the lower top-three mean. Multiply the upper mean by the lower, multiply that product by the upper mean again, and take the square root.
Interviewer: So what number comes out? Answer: 1.28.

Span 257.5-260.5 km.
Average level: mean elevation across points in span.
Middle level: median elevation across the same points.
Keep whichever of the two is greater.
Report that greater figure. 1.68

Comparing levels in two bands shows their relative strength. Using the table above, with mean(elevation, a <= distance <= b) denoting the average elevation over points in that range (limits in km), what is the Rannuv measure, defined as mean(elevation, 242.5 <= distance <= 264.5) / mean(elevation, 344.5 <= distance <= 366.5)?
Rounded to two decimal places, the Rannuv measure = 1.64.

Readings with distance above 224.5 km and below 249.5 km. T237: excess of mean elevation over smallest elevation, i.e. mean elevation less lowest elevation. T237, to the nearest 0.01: 0.22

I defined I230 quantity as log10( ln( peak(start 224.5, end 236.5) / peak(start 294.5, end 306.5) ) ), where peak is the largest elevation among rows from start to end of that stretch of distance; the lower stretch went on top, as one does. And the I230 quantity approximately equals -0.43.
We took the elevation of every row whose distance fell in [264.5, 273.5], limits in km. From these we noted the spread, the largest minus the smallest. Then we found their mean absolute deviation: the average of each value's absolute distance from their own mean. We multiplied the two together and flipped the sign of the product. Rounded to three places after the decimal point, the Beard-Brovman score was -0.028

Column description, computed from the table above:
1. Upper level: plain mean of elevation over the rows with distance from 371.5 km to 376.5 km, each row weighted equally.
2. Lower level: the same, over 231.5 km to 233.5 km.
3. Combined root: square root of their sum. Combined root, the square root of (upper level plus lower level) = 1.62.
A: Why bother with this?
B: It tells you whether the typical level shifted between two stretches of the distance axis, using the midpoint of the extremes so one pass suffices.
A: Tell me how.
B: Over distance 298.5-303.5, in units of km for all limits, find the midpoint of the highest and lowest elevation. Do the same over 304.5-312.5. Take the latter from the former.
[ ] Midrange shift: 0.2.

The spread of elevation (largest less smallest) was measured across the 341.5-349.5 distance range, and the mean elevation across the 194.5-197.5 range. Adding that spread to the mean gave 1.41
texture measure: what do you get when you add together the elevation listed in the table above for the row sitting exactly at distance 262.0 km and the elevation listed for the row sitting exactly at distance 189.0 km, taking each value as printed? 2.8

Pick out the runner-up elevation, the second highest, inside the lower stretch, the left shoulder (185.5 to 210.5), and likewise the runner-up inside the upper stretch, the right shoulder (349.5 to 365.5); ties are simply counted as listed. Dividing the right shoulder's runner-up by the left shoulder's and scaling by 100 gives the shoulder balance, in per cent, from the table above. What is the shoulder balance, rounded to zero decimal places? 82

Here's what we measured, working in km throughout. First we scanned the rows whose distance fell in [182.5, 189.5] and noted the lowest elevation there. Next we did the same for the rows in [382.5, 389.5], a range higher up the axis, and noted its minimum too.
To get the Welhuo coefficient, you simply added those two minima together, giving 2.05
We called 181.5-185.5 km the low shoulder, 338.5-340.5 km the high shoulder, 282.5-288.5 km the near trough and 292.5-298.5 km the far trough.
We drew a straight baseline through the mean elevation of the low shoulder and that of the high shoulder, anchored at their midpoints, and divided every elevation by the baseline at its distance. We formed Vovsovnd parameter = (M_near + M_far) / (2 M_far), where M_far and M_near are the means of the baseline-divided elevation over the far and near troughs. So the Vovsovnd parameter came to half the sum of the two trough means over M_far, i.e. 1.13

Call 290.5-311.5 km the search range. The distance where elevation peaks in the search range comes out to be 291.0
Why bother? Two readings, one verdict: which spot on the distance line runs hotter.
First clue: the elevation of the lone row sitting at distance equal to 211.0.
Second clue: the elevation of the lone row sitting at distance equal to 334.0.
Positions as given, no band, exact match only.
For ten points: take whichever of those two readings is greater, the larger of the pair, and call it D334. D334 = 1.39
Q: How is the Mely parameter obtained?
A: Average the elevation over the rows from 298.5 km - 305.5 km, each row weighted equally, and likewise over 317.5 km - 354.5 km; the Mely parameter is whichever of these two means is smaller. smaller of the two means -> 1.09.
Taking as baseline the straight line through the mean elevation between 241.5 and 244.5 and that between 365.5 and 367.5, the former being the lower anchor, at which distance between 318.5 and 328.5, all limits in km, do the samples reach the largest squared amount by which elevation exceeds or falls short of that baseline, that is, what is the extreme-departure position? 327.0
